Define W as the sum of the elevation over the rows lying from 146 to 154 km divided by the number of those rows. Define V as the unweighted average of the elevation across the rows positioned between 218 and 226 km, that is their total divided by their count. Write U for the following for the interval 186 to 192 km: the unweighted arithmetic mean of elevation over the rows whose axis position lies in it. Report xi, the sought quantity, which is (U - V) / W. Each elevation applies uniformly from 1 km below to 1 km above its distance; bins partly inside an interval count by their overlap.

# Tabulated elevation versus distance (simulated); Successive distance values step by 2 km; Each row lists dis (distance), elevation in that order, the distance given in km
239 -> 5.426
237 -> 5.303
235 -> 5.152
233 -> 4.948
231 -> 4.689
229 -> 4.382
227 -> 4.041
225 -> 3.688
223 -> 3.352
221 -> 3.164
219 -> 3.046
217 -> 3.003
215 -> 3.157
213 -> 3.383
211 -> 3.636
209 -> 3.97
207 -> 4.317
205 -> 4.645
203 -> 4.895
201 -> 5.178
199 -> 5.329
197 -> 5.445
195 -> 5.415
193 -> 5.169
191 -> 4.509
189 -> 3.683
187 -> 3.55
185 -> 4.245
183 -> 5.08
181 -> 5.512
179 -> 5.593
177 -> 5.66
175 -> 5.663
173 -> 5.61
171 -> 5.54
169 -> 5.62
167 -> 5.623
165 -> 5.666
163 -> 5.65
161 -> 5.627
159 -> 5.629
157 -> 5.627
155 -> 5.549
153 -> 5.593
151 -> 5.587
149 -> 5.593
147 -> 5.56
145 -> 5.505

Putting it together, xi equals 0.1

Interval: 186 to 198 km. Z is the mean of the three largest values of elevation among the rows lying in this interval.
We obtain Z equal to 5.34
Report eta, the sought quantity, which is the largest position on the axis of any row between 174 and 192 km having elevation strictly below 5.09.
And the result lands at 191 km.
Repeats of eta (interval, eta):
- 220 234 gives 233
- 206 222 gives 221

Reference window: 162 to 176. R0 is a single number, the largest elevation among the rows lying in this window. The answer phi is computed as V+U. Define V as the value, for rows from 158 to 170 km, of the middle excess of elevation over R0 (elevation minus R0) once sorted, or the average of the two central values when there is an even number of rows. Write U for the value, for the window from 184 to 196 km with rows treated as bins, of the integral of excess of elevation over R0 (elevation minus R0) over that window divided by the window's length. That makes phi -1.3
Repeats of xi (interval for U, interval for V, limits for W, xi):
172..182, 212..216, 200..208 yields 0.5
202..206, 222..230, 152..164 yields 0.2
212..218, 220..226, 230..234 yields 0.0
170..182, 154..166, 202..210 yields 0.0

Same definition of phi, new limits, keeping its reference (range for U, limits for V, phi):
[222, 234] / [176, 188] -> -1.9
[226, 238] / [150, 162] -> -1.0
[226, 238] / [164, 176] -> -1.0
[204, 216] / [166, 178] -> -1.9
